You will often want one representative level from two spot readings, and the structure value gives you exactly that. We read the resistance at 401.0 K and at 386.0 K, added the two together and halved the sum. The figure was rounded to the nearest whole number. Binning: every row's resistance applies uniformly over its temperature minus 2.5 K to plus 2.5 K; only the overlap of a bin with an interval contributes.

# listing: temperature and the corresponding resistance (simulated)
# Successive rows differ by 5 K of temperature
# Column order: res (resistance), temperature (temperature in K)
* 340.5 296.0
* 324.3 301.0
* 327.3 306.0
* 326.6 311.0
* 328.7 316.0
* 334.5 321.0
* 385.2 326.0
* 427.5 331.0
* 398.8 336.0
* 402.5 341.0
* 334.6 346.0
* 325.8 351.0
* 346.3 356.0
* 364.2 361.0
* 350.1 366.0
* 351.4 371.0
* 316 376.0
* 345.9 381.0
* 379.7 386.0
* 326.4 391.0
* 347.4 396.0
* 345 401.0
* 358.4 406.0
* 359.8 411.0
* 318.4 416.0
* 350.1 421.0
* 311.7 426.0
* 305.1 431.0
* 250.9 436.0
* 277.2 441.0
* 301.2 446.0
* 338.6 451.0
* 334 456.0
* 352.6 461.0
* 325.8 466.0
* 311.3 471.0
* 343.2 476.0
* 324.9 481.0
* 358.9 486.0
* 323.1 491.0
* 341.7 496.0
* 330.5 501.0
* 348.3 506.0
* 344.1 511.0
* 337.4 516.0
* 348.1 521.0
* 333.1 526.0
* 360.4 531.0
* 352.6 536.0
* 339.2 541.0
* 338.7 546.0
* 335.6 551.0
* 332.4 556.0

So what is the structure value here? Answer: 362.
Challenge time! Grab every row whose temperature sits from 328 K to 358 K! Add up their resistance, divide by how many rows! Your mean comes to 373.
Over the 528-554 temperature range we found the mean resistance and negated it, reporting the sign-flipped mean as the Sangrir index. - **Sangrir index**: -345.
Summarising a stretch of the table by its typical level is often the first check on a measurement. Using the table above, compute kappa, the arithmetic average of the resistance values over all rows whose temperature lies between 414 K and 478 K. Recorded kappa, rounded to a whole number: 317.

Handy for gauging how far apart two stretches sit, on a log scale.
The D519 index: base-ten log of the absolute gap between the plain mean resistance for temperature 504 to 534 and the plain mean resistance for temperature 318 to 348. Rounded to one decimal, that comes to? 1.5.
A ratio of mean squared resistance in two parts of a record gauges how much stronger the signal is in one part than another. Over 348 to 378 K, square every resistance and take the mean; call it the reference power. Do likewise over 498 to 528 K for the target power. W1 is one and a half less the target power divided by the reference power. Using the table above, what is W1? 0.51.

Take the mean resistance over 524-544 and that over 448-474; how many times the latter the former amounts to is 1.04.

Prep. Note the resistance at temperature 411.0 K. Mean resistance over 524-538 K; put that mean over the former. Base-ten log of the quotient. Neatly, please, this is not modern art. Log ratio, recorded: -0.01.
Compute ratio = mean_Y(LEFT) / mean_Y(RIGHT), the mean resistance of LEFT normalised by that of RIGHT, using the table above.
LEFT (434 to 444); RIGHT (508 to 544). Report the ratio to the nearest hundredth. 0.77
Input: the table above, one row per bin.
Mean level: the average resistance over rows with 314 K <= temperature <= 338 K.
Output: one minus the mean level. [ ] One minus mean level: -374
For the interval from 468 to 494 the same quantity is -331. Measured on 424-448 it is -288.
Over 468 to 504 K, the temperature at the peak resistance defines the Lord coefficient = 486.0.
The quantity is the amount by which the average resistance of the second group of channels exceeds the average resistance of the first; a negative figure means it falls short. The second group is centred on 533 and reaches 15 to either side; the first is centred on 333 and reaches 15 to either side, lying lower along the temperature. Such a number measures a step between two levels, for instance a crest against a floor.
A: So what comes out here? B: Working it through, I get -35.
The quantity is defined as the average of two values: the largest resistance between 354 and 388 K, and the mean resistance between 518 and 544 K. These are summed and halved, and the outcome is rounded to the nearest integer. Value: 363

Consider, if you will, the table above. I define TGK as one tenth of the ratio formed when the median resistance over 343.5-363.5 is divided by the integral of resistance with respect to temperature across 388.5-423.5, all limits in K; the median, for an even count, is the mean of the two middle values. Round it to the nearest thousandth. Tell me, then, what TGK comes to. 0.003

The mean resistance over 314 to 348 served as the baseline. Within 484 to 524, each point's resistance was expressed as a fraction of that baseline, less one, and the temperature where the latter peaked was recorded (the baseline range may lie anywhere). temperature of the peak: 486.0 K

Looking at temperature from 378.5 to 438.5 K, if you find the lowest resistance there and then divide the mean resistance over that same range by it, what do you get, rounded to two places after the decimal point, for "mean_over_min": 1.33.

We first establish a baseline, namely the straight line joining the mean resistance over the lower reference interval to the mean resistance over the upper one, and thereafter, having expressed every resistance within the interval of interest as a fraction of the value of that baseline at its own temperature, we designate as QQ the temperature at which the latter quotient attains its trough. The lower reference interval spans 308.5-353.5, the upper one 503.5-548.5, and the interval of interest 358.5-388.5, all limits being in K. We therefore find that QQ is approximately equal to 376.0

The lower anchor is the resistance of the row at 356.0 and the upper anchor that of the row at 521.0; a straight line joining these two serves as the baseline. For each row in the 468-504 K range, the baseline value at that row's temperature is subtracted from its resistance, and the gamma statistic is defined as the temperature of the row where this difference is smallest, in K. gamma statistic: 471.0 K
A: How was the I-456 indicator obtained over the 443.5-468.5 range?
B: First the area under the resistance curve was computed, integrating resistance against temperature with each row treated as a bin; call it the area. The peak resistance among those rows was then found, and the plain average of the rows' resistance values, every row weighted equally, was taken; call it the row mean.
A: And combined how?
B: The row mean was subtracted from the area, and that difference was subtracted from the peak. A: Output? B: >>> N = -7578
